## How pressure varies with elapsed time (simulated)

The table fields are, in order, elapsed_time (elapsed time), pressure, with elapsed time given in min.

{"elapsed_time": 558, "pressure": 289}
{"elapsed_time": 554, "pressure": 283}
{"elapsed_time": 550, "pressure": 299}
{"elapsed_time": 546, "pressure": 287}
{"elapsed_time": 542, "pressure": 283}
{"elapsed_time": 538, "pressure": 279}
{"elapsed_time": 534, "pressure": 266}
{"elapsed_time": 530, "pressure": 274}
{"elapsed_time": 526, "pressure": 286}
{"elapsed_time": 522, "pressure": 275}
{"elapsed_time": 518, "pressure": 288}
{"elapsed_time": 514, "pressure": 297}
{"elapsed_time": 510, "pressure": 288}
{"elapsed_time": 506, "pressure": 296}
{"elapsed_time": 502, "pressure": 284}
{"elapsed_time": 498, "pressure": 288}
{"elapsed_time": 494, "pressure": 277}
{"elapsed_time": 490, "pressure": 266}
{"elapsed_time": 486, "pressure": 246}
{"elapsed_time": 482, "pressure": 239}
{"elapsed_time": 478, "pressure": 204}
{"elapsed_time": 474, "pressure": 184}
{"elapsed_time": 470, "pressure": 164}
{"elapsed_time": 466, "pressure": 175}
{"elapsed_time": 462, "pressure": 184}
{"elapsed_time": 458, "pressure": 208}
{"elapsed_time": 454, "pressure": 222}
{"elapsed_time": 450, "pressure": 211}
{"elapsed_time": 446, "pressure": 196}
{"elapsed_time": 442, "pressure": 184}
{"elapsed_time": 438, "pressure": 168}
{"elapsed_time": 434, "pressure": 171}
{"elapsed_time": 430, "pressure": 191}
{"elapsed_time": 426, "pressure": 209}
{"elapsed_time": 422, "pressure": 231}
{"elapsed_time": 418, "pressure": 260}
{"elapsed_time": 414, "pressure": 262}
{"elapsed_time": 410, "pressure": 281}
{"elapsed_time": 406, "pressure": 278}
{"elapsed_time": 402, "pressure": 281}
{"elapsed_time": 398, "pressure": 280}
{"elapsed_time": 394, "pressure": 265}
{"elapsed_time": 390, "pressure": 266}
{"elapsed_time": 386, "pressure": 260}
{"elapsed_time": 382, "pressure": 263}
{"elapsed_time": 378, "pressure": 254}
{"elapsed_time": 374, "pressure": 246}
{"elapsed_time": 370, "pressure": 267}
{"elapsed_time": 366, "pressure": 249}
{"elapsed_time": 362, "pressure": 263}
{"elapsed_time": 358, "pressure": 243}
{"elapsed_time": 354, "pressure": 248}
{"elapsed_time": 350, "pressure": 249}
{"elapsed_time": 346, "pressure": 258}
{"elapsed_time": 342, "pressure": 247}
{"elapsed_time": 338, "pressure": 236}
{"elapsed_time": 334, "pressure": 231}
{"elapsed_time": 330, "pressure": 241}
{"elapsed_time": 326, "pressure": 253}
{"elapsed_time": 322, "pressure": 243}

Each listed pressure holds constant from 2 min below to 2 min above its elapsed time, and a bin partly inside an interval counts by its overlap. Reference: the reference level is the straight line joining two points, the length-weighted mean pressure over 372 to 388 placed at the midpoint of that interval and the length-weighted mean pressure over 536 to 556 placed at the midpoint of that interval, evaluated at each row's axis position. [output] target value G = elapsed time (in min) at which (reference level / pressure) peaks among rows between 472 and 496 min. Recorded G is 474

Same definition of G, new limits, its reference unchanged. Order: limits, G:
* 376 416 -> 378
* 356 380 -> 358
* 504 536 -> 534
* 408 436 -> 434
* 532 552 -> 534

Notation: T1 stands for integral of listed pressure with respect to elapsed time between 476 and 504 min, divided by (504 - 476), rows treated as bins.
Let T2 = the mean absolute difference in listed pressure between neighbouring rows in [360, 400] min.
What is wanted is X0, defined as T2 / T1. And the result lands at 0.041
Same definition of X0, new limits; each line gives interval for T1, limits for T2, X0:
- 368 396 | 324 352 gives 0.037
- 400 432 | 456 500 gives 0.067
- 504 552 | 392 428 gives 0.041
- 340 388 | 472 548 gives 0.046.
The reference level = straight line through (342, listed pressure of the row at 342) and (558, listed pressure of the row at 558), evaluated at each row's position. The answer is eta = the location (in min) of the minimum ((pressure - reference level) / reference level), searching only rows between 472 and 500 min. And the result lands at 474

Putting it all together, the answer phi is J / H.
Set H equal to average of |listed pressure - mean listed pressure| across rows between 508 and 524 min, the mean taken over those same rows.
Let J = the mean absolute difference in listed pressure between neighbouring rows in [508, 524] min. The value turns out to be 1.7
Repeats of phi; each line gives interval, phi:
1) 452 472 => 0.7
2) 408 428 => 0.8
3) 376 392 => 1.6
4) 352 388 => 1.6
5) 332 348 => 0.9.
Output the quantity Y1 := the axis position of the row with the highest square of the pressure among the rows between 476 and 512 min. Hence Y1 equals 506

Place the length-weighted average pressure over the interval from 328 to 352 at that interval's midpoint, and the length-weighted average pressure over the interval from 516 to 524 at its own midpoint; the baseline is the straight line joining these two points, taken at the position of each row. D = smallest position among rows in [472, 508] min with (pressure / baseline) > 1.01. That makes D 498 min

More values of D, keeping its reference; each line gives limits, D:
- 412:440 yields 414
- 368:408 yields 370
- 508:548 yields 510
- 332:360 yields 342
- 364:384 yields 370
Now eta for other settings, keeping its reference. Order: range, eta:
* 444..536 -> 470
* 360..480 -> 470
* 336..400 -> 338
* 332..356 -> 334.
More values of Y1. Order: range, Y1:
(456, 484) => 482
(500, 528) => 514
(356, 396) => 370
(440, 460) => 454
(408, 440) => 410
